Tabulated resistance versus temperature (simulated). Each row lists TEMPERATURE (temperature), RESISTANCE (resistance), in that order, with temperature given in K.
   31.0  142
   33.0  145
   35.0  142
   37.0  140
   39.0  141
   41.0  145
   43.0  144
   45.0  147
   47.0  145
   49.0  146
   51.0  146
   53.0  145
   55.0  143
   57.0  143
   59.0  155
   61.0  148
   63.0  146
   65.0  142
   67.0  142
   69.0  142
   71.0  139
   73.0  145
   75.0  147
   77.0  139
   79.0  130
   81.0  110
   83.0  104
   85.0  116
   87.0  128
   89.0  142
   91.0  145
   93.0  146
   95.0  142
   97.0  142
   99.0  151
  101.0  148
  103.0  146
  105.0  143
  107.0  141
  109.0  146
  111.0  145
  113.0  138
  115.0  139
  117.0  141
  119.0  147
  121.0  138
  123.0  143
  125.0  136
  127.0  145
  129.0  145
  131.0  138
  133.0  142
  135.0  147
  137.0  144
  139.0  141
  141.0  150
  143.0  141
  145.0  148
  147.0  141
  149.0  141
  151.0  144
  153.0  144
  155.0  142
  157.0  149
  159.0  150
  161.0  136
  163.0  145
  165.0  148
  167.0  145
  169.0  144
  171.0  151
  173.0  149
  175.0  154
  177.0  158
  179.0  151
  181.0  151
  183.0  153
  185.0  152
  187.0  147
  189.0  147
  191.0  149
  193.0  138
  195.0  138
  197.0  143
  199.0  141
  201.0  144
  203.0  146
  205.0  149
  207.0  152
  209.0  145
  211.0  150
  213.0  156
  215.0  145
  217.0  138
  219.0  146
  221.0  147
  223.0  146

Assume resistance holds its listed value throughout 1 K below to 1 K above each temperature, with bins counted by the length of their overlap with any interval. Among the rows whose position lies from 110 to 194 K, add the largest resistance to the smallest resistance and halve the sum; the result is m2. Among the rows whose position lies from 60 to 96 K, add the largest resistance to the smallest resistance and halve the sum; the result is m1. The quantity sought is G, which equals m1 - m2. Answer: -21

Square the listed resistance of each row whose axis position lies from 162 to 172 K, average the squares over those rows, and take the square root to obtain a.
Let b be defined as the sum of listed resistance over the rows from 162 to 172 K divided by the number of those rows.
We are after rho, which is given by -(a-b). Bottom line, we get -0.02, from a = 147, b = 147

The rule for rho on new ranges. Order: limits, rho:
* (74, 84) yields -1.08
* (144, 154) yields -0.02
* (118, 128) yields -0.06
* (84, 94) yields -0.50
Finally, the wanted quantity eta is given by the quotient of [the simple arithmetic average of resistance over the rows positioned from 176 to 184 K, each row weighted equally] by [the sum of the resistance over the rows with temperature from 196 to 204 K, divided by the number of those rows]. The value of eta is 1.07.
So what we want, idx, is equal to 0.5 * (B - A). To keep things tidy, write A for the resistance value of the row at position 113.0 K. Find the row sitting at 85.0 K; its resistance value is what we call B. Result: -11.0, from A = 138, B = 116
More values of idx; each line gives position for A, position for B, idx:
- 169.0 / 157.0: 2.5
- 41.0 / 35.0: -1.5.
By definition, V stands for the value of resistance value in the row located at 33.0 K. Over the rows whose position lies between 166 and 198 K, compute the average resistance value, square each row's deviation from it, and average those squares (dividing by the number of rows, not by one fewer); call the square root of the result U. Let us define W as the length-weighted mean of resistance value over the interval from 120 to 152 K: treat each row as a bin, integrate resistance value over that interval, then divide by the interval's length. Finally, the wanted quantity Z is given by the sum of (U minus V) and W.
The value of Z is 3.1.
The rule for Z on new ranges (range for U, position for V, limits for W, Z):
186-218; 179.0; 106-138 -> -3.8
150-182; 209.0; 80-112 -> -2.7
